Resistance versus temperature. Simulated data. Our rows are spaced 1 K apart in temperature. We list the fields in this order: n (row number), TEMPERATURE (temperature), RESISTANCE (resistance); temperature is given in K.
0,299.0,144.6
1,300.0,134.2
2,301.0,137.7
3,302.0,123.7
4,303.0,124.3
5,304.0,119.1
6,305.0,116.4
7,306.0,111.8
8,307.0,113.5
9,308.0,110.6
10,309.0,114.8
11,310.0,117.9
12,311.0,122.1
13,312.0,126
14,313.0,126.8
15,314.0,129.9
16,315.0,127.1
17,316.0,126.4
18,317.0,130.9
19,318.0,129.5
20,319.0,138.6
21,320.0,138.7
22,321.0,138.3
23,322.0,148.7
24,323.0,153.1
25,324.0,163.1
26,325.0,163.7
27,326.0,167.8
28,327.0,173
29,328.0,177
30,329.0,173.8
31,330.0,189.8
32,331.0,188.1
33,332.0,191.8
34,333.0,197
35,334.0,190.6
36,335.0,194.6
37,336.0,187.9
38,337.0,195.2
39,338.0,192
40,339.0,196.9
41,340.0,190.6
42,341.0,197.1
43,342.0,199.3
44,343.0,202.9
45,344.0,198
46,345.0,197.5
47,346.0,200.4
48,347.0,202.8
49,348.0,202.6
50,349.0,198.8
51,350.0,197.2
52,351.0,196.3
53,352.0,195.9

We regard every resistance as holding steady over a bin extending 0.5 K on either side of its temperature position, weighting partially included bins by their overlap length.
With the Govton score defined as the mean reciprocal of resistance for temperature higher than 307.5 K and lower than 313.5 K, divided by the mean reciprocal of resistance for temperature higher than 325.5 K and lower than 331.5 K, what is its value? 1.49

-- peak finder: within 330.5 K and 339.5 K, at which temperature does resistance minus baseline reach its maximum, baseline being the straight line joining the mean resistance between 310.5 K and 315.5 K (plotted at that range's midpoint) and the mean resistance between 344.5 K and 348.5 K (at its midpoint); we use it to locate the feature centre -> 333.0 K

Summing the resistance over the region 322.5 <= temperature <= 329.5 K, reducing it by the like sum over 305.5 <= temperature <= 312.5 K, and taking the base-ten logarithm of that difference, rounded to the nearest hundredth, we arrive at 2.55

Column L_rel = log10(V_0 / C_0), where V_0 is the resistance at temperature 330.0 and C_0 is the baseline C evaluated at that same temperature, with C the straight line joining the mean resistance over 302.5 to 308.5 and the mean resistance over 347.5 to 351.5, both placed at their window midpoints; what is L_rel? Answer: 0.07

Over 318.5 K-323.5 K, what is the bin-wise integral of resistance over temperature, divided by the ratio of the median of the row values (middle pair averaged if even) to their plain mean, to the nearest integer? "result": 742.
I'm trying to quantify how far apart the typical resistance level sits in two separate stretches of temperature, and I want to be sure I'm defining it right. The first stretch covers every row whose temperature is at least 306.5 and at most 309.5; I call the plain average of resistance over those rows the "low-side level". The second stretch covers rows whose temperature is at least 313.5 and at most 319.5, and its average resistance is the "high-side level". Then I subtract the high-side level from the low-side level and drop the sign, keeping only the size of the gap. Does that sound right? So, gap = 17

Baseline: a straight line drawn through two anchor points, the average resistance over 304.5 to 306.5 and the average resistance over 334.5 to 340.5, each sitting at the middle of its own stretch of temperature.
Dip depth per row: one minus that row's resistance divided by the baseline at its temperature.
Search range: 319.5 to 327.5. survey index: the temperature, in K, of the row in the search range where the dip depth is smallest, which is 327.0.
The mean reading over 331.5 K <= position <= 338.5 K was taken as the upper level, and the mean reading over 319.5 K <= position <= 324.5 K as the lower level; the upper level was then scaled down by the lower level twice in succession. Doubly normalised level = 0.0088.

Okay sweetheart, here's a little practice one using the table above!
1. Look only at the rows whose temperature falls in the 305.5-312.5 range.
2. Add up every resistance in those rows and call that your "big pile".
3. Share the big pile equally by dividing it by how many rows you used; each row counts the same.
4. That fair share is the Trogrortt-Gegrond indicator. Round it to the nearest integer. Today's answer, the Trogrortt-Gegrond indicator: 117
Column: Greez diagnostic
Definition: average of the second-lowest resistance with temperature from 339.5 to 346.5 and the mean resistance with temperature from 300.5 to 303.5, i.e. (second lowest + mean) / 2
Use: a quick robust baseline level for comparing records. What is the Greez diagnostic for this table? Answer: 163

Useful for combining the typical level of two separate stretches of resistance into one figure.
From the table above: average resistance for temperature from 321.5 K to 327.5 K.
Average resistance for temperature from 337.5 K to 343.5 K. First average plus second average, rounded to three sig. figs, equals 358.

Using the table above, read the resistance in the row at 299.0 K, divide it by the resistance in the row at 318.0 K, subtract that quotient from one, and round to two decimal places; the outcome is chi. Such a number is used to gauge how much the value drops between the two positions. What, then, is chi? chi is -0.12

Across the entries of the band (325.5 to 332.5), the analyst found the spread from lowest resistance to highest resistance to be 24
